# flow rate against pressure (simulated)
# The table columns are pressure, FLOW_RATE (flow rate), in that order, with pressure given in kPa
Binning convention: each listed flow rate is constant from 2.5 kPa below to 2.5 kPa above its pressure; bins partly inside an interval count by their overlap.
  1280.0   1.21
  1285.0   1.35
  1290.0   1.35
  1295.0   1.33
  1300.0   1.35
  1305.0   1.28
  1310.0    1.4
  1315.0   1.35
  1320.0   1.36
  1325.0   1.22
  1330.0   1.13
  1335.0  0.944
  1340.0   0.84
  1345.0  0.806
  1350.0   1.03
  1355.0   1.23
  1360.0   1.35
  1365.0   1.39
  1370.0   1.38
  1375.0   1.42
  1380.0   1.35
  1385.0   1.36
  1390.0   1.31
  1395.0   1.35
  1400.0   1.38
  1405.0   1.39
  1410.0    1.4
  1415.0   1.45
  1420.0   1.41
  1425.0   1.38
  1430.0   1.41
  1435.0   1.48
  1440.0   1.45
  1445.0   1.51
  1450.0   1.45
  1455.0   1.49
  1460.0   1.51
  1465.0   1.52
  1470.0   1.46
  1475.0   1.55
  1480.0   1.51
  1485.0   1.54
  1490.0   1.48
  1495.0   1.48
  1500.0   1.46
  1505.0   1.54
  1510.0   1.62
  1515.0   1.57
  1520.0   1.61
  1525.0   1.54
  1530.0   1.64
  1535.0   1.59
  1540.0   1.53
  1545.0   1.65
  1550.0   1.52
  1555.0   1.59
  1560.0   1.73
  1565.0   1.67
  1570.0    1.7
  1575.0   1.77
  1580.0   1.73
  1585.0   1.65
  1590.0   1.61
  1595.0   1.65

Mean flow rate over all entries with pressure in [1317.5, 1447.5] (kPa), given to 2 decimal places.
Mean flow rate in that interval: 1.30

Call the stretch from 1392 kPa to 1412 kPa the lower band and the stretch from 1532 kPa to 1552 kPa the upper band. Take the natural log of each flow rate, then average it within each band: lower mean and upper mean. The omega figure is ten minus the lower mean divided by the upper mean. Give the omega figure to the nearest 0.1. 9.3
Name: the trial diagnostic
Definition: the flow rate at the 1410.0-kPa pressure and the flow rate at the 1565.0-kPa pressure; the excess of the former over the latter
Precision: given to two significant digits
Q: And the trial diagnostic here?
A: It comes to -0.27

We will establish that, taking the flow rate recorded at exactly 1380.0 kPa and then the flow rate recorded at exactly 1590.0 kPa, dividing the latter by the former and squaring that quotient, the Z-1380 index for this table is 1.42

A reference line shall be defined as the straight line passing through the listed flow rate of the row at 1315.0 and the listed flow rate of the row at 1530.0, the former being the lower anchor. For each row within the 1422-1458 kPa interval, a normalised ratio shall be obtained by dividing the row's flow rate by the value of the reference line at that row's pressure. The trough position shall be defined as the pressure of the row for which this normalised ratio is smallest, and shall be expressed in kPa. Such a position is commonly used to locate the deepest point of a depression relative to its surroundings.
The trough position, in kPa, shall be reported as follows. 1425.0 kPa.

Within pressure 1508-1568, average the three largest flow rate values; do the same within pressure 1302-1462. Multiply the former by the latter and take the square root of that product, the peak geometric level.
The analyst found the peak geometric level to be 1.59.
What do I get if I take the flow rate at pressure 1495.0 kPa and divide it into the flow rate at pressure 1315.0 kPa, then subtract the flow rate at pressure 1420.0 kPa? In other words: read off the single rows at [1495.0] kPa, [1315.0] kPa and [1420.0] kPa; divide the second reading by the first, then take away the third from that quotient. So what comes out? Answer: -0.5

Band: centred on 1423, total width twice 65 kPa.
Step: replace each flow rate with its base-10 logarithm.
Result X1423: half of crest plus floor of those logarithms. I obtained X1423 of 0.154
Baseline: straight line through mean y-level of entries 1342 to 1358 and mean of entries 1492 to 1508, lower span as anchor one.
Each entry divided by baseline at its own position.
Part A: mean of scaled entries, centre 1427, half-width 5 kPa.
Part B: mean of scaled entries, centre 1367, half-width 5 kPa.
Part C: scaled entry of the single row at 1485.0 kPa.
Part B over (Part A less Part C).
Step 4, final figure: 34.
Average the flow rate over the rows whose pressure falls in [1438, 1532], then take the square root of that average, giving 1.23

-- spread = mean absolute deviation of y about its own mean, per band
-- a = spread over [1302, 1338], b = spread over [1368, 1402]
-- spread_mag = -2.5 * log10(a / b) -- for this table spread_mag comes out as -1.7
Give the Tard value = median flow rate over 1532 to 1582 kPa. 1.66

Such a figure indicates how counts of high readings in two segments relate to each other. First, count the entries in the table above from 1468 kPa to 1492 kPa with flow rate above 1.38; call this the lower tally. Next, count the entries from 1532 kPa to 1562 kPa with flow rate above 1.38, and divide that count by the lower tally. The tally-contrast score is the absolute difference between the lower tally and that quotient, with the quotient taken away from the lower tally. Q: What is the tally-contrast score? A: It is 3.8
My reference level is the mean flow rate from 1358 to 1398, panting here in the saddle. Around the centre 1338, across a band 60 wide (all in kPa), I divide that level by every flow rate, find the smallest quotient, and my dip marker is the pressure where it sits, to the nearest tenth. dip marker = 1310.0 kPa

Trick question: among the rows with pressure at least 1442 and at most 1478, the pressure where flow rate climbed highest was 1475.0 kPa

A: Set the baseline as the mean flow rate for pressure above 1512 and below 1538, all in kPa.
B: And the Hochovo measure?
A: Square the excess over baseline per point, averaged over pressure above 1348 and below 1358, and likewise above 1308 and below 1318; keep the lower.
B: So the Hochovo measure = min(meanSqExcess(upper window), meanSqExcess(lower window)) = 0.047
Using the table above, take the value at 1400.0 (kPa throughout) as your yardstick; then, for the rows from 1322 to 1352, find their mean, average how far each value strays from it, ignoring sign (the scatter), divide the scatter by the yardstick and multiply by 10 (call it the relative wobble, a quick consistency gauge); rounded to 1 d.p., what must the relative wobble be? 1.0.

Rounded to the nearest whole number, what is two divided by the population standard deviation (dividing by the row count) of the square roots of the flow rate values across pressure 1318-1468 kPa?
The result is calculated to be 23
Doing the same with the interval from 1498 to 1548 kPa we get 90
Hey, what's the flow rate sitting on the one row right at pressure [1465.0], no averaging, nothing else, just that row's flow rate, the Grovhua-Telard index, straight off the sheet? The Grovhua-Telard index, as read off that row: 1.52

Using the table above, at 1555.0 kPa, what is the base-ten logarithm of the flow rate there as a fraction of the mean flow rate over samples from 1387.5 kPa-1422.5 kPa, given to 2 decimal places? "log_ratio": 0.06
